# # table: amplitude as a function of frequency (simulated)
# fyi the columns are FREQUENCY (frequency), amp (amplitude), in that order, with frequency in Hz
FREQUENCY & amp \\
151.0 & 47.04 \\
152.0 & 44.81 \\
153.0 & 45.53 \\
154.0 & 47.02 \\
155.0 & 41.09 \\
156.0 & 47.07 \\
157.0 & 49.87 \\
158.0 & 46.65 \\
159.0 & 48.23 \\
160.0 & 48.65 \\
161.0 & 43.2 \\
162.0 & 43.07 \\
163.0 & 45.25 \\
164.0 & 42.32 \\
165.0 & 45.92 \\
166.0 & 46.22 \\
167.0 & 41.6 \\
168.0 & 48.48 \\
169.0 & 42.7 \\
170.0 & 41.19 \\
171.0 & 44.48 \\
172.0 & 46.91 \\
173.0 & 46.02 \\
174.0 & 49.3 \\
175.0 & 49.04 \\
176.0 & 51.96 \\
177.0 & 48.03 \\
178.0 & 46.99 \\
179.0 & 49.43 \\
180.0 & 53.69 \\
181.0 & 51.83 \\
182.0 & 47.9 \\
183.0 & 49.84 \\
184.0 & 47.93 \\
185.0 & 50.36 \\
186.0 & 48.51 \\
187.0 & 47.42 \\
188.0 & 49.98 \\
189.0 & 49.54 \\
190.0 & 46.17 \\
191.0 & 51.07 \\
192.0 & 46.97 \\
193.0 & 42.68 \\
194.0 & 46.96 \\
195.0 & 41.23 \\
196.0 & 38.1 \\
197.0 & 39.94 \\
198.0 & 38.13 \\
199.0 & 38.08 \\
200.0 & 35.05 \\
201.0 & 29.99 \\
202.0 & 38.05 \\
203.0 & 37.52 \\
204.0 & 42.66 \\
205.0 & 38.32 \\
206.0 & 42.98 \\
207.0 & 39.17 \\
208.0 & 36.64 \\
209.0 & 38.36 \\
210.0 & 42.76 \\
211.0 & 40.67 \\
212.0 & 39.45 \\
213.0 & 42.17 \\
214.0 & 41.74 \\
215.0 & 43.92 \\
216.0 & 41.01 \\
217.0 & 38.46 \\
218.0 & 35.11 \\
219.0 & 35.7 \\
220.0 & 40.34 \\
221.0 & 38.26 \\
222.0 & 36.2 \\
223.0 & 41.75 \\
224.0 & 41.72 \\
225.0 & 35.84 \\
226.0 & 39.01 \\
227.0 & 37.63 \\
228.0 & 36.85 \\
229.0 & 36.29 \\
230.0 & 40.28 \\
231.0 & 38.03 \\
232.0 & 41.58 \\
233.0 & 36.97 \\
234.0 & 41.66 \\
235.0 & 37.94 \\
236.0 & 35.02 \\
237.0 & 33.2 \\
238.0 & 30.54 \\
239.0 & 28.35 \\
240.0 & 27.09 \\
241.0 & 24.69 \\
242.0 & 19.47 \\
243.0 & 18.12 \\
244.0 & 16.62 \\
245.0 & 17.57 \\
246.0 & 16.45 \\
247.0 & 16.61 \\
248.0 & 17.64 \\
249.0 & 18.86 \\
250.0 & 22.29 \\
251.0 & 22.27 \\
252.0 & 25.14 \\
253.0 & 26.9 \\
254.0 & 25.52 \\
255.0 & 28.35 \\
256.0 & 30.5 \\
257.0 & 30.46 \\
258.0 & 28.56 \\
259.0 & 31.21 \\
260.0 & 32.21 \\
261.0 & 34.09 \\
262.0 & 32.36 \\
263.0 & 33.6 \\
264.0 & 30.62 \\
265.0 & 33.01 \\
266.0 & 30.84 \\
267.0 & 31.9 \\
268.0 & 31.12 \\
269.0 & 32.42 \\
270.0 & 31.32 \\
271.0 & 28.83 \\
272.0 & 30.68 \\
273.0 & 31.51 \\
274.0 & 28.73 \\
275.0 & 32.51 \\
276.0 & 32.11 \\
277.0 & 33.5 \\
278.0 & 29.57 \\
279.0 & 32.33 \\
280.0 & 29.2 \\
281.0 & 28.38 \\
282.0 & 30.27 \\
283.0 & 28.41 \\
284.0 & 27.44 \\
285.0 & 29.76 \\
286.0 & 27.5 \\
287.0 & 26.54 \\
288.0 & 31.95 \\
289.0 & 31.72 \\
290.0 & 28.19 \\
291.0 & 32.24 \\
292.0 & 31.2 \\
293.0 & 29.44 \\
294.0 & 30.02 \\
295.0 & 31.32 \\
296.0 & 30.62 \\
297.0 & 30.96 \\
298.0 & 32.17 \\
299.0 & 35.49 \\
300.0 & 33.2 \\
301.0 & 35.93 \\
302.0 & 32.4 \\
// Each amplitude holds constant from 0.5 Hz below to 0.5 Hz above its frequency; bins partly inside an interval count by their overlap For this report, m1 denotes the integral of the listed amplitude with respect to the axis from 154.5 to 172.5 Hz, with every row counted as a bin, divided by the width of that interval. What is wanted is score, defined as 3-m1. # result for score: -42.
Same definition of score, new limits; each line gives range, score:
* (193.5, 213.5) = -36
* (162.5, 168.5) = -42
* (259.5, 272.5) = -29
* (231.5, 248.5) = -24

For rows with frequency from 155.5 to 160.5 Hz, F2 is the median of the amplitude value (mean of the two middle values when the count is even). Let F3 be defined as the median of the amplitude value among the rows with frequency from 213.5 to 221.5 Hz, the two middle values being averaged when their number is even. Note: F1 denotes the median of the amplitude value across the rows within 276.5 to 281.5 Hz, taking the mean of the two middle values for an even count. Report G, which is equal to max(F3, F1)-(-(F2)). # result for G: 88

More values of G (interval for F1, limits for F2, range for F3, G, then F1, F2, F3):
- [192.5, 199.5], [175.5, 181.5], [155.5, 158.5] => 98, 40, 51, 47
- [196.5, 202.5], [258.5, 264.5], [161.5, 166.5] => 78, 38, 32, 45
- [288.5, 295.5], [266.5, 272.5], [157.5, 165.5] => 77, 31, 31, 46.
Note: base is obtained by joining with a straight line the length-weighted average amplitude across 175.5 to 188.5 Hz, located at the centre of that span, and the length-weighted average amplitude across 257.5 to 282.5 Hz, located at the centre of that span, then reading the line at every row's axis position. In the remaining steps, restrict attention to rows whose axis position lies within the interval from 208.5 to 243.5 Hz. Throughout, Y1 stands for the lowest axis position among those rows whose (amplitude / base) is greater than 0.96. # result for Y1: 210.0 Hz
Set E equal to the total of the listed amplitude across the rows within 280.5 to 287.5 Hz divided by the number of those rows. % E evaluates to 28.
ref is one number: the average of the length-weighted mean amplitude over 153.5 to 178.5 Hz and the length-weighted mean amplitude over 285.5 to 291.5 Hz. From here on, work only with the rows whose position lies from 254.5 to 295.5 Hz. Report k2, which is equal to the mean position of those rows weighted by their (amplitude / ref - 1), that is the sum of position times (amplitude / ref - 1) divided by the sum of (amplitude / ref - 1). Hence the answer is 275.8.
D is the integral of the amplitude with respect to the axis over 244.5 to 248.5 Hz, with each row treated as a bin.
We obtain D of 68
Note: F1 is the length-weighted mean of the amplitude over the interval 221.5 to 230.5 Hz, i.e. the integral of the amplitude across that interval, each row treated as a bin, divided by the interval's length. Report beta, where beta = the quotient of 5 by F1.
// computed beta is 0.130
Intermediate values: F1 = 38.4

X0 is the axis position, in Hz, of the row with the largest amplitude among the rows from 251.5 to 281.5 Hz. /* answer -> 261.0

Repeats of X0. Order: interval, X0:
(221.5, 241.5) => 223.0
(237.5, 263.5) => 261.0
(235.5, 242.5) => 236.0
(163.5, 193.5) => 180.0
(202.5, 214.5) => 206.0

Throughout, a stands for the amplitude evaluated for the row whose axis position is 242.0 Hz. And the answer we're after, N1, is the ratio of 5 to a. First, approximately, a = 19.47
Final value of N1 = 0.26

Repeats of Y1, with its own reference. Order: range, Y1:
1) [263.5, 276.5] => 265.0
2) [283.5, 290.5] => 284.0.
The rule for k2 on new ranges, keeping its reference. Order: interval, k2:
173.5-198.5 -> 183.7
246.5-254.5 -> 250.0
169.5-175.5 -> 173.0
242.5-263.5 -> 250.2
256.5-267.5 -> 261.7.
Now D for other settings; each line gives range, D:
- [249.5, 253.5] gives 97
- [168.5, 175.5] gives 320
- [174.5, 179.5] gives 245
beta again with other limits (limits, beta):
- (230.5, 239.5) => 0.139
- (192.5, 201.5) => 0.129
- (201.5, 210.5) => 0.126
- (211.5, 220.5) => 0.126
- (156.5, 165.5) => 0.109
